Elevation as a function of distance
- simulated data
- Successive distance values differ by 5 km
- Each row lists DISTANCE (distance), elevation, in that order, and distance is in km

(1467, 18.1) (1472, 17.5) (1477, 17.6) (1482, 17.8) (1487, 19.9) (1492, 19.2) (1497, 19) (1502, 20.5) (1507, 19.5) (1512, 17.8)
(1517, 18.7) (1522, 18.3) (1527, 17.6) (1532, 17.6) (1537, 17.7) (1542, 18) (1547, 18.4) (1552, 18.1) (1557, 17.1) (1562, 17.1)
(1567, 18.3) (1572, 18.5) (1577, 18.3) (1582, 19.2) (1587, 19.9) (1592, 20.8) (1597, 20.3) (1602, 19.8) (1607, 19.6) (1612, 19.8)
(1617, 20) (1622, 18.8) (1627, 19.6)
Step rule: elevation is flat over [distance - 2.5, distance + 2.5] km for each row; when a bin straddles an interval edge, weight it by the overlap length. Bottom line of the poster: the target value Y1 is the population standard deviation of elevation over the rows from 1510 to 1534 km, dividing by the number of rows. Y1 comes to 0.43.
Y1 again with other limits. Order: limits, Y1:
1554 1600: 1.25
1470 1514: 1.05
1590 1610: 0.47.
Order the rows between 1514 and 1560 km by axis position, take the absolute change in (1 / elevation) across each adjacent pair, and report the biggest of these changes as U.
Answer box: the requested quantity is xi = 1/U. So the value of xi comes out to 310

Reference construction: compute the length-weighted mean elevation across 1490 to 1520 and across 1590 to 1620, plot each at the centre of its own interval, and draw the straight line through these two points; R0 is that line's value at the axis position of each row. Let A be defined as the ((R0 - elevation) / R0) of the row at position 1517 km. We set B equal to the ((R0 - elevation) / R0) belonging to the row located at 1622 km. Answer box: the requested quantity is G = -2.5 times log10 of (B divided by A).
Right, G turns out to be -1.0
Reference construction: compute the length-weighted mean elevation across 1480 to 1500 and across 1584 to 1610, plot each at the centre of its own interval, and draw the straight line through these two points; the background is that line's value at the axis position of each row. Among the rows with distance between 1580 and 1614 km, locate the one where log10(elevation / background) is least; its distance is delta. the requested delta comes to 1582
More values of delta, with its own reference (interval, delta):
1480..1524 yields 1512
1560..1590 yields 1562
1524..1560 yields 1557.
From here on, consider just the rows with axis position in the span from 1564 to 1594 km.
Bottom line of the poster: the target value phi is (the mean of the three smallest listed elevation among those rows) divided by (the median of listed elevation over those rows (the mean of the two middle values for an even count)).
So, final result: 0.974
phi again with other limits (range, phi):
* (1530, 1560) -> 0.979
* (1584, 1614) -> 0.994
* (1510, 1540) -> 0.993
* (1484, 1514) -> 0.965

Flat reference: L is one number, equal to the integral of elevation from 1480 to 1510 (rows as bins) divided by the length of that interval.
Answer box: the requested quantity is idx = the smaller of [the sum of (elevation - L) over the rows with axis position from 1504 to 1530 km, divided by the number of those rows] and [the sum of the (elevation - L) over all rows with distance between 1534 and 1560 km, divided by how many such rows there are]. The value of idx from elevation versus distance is -1.46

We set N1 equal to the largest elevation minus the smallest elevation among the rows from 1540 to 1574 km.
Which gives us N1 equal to 1.40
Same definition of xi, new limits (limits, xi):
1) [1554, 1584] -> 261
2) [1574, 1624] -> 313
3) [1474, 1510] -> 169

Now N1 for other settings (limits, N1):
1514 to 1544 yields 1.10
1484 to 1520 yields 2.70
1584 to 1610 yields 1.20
